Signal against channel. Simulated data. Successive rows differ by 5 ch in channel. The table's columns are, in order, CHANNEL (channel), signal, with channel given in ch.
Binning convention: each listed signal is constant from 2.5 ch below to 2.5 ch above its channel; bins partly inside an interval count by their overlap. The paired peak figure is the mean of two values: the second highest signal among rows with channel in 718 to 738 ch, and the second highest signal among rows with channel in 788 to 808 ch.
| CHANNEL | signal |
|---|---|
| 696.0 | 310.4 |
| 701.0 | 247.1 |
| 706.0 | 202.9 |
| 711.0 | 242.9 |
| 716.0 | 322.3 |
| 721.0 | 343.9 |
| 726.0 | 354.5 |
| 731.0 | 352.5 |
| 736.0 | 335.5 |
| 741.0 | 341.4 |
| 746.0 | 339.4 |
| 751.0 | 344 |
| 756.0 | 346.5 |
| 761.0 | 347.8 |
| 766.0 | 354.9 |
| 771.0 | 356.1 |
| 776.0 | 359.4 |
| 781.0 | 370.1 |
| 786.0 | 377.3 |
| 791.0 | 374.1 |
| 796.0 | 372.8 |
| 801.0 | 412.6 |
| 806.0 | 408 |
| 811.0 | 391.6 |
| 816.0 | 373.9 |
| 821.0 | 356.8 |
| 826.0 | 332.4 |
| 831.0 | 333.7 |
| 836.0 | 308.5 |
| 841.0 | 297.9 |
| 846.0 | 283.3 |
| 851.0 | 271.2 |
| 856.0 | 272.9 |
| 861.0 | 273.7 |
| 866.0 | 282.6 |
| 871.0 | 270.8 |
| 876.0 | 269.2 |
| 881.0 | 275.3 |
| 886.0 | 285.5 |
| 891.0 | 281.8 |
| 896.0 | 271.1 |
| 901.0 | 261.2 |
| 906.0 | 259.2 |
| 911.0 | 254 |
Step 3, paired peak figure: 380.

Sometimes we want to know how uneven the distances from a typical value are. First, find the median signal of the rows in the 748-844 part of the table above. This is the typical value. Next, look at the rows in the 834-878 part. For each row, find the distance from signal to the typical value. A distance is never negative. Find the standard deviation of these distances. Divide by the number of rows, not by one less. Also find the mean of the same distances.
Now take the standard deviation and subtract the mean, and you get -63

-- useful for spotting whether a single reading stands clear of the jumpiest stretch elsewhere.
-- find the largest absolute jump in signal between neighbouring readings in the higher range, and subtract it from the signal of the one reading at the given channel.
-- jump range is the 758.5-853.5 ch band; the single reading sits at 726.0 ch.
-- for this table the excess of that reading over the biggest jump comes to 315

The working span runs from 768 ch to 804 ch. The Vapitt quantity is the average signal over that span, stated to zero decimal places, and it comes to 375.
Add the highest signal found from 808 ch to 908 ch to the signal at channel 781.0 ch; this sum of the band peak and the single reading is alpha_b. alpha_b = 762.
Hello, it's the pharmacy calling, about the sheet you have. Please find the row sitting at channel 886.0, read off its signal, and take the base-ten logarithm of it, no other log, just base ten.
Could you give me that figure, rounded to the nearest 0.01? 2.46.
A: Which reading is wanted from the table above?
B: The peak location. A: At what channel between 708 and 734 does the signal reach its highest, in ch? 726.0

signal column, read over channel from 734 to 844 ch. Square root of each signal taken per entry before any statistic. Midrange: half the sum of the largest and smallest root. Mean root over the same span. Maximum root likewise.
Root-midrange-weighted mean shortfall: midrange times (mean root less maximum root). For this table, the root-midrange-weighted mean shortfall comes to -27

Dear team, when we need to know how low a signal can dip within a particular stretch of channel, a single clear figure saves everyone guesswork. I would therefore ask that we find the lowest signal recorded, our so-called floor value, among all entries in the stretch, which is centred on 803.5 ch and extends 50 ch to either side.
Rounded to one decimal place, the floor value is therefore 271.2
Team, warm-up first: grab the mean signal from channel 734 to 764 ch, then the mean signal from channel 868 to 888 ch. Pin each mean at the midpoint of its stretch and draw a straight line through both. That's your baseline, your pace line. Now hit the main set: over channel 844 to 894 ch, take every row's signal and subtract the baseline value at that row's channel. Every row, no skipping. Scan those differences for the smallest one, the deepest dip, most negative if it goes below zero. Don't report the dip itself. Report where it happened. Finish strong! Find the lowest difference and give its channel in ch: 851.0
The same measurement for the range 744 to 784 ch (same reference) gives 746.0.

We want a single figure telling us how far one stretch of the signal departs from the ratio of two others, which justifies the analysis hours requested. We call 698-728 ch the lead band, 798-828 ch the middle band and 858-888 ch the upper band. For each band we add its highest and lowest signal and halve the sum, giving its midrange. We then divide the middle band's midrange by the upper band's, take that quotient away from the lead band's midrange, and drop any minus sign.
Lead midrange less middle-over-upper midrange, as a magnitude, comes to 277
